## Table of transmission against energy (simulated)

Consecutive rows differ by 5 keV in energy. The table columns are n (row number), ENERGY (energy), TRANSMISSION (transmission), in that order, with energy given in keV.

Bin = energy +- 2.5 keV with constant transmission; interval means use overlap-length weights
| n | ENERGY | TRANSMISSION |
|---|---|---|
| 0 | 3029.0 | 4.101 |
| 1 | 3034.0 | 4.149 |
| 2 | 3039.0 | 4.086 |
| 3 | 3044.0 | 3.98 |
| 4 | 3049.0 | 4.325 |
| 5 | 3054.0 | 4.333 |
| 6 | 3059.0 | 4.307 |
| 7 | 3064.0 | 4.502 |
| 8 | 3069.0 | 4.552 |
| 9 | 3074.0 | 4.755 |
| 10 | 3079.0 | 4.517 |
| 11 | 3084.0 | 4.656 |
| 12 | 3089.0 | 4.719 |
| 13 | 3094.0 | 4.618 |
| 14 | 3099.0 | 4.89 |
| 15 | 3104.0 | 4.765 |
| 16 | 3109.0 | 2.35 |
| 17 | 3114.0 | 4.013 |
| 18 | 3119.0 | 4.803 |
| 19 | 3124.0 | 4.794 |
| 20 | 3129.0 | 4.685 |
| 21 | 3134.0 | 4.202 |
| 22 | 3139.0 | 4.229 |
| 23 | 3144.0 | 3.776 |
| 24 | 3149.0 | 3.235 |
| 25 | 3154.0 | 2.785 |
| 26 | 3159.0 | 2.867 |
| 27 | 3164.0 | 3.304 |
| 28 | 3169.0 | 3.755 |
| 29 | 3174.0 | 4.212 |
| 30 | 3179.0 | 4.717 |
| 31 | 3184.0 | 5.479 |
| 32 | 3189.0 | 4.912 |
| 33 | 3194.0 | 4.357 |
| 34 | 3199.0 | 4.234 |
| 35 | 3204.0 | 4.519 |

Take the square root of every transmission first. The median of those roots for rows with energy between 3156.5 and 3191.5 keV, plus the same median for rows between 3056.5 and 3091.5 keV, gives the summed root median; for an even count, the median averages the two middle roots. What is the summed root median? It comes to 4.19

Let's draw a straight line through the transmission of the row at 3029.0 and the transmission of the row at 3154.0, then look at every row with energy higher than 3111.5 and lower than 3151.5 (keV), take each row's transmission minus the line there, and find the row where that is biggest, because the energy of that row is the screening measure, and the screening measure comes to 3124.0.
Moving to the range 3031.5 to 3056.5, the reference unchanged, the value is 3054.0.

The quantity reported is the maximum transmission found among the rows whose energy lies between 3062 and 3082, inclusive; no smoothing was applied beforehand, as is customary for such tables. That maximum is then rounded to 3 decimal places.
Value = 4.755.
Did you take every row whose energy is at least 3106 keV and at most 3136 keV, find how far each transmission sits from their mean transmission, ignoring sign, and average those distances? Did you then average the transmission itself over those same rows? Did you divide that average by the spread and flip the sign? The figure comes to -6.5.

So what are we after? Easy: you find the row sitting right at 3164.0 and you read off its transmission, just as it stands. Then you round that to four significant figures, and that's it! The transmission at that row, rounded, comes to 3.304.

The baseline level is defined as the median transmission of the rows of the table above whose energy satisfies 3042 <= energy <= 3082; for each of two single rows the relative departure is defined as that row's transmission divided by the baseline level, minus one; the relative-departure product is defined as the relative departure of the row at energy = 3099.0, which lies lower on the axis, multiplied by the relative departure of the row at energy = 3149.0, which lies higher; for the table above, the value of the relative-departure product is -0.029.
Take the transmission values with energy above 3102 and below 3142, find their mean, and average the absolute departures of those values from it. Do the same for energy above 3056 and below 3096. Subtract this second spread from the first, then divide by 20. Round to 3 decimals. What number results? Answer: 0.021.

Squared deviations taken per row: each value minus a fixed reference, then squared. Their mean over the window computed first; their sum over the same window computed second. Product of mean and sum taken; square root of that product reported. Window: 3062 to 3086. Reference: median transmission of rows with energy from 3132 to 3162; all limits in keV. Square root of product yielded 2.7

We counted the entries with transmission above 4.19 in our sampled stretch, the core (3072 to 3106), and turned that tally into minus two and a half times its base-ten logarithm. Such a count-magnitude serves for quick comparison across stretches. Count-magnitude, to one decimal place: -2.1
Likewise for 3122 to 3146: -1.5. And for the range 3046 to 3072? -1.7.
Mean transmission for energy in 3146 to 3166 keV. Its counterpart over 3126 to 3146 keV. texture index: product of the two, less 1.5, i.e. 11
